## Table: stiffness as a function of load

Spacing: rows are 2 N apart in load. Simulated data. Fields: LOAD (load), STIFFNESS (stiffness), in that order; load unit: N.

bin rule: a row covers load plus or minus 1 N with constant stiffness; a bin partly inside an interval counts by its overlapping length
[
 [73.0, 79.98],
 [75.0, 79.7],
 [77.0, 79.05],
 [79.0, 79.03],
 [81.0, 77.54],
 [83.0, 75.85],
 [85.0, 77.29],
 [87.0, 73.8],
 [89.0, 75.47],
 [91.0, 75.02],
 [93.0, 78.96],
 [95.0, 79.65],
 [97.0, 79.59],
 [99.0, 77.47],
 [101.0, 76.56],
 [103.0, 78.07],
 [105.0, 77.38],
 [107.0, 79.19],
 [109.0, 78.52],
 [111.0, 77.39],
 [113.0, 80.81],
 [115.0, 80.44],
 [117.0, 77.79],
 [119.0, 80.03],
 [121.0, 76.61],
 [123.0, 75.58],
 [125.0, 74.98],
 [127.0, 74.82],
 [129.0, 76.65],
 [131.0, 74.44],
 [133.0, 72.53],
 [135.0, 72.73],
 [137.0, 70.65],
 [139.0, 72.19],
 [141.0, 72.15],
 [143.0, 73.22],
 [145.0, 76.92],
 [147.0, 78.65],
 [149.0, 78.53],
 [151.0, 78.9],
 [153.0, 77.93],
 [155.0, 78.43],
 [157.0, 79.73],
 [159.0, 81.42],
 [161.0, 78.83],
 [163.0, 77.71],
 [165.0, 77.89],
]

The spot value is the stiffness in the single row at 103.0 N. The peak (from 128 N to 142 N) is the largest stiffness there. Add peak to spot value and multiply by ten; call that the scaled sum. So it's 1547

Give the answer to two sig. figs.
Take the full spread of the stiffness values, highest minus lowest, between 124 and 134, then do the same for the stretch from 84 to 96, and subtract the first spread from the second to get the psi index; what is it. 1.7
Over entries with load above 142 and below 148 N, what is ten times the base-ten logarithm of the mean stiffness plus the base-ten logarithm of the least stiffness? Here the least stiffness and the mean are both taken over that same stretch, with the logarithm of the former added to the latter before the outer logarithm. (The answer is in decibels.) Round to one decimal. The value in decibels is 18.9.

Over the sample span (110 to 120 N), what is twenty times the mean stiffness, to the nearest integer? 1586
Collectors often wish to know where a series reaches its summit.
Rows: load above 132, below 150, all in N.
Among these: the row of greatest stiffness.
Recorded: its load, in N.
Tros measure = 147.0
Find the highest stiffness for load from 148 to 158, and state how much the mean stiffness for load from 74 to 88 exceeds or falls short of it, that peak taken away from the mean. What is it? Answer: -2.3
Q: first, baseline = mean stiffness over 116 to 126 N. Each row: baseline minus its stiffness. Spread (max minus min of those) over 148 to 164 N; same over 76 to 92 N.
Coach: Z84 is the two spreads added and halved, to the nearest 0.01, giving 4.48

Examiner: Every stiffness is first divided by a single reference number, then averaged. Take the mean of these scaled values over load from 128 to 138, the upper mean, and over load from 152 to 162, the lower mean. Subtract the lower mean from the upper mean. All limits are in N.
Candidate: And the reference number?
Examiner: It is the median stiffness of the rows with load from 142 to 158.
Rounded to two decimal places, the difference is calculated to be -0.07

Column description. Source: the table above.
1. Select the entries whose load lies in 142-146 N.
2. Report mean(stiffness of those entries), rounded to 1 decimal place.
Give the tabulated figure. 75.1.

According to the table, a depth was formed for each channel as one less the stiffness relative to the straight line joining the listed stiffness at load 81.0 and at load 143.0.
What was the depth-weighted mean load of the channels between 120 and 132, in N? 125.6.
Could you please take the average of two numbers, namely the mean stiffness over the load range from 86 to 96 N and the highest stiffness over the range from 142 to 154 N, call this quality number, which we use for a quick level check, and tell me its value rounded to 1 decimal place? 77.7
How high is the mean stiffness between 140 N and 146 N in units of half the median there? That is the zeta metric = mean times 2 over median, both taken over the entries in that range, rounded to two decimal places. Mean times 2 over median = 2.02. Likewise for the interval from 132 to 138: 1.98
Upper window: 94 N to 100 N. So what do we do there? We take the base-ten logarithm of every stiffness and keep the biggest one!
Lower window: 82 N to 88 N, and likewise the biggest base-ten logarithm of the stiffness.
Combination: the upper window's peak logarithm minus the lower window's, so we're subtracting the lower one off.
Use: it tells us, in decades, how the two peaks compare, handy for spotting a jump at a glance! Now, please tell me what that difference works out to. 0.013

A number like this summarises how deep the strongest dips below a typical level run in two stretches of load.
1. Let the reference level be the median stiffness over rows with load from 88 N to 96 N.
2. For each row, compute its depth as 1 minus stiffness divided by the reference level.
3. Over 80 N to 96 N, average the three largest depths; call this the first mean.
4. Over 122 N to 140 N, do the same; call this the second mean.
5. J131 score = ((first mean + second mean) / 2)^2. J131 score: 0.0026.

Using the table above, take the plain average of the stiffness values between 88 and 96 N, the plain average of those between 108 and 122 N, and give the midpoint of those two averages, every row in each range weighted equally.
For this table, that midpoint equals 78.0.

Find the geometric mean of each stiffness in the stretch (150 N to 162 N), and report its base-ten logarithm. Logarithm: 1.90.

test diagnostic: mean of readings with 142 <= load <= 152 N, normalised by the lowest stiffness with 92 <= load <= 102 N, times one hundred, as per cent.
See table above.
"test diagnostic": 101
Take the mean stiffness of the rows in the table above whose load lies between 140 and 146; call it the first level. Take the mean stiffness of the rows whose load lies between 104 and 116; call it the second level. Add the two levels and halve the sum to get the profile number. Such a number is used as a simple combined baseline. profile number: 76.5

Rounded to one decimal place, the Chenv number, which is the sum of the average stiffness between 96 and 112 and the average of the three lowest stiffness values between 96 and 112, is 155.1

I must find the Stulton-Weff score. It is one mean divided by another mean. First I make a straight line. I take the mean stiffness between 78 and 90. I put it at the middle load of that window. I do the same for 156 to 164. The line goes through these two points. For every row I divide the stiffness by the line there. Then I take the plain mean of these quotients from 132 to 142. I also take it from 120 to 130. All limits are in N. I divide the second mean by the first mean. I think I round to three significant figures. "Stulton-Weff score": 1.06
